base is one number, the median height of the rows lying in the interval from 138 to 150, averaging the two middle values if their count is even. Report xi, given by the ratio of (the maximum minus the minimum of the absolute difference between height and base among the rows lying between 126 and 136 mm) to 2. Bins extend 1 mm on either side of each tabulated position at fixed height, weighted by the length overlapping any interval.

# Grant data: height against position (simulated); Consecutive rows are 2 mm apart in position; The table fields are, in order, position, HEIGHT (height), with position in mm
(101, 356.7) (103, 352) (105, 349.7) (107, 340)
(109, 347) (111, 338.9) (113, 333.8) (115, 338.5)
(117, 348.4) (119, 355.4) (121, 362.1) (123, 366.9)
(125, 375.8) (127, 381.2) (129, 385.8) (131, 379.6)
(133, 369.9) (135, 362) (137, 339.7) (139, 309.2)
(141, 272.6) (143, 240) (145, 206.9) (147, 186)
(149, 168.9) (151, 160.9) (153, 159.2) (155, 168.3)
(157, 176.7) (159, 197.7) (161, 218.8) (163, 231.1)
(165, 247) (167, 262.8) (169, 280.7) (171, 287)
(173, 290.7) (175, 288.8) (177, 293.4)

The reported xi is 11.9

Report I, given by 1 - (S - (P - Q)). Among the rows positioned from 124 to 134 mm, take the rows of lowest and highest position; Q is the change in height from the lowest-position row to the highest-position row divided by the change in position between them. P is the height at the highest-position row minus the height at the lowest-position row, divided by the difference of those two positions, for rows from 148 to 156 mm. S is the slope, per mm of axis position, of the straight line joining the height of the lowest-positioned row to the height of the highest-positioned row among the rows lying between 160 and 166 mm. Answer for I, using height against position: -5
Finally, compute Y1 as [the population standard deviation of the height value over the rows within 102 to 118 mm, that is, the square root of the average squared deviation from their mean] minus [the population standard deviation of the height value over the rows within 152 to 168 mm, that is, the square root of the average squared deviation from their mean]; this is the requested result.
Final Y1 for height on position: -30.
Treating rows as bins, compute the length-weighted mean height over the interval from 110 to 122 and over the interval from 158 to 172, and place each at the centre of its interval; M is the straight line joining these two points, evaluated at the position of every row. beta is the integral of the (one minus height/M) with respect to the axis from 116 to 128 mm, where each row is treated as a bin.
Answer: -1.1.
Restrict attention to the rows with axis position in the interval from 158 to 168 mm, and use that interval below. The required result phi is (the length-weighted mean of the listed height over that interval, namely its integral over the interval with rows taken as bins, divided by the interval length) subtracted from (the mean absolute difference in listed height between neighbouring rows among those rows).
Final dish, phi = -215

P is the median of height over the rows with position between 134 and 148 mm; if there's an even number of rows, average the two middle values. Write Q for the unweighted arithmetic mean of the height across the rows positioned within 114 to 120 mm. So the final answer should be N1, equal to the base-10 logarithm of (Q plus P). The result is 2.79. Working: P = 273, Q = 347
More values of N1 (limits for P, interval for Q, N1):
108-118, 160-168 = 2.76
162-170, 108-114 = 2.77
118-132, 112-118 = 2.85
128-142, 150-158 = 2.72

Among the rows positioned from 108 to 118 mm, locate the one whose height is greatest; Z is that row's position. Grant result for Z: 117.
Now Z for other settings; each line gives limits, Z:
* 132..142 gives 133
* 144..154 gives 145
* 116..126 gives 125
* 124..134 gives 129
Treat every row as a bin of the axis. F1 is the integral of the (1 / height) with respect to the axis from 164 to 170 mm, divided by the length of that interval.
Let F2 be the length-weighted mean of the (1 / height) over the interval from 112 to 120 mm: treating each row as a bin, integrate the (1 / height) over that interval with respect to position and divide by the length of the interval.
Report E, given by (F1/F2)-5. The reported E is -3.7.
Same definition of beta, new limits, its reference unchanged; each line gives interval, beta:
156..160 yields 1.1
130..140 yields -1.4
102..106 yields 0.2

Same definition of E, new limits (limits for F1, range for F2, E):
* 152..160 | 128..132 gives -2.8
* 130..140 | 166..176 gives -4.2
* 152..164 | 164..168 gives -3.6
